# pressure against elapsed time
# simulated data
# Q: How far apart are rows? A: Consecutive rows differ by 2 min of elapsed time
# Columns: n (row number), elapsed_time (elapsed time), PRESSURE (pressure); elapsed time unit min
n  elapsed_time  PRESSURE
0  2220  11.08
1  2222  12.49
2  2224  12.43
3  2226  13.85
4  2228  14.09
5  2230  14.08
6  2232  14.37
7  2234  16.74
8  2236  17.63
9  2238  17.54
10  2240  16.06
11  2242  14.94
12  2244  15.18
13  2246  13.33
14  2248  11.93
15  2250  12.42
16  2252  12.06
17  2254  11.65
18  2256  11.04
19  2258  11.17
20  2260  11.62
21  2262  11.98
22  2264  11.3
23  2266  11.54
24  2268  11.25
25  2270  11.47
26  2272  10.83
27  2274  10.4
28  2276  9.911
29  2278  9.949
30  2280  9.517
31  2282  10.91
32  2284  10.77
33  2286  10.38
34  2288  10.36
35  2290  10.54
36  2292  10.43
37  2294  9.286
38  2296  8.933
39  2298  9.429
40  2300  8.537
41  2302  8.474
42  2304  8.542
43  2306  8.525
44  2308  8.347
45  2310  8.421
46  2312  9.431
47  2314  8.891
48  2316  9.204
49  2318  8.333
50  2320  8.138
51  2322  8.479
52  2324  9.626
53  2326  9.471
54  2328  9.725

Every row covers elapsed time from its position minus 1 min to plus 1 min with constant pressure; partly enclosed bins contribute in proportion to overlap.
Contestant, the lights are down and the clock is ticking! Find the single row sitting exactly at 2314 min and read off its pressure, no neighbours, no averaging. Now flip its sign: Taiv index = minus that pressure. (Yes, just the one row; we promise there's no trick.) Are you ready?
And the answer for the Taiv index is -8.9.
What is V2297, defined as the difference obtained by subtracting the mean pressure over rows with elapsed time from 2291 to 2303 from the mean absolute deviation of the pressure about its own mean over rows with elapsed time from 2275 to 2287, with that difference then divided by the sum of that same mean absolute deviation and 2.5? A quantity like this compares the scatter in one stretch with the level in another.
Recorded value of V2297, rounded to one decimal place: -3.0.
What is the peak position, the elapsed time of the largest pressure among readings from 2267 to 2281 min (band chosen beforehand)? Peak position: 2270 min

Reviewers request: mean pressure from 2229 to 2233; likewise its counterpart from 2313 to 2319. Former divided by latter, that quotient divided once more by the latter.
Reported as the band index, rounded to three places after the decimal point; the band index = 0.183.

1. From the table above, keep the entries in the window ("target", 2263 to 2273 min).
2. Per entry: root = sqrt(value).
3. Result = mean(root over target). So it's 3.4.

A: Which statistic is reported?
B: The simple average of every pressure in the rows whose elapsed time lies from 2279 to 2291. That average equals 10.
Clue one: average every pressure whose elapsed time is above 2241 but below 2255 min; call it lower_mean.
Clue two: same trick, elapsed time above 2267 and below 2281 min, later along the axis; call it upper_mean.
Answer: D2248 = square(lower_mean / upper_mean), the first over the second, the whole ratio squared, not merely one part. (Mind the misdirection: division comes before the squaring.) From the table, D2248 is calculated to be 1.6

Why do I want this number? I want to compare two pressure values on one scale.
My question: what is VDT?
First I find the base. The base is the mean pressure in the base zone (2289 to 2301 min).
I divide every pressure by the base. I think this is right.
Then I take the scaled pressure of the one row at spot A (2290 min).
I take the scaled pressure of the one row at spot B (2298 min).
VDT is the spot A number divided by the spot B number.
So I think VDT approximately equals 1.12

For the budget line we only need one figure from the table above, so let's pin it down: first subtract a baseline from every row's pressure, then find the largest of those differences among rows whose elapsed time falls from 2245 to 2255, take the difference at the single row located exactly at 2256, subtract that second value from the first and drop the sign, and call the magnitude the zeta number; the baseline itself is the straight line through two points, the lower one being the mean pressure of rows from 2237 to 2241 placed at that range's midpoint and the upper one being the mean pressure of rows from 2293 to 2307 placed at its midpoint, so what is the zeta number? 1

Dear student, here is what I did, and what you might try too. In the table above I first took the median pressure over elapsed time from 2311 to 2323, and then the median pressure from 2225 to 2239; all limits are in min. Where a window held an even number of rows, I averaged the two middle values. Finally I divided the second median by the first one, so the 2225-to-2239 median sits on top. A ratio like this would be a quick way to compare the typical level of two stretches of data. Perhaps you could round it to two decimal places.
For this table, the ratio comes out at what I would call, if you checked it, 1.65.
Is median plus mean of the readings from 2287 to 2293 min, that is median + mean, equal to 20.9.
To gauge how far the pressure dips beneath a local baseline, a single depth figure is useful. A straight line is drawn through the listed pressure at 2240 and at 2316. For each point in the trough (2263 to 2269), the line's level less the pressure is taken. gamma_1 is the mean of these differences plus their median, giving 4.6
